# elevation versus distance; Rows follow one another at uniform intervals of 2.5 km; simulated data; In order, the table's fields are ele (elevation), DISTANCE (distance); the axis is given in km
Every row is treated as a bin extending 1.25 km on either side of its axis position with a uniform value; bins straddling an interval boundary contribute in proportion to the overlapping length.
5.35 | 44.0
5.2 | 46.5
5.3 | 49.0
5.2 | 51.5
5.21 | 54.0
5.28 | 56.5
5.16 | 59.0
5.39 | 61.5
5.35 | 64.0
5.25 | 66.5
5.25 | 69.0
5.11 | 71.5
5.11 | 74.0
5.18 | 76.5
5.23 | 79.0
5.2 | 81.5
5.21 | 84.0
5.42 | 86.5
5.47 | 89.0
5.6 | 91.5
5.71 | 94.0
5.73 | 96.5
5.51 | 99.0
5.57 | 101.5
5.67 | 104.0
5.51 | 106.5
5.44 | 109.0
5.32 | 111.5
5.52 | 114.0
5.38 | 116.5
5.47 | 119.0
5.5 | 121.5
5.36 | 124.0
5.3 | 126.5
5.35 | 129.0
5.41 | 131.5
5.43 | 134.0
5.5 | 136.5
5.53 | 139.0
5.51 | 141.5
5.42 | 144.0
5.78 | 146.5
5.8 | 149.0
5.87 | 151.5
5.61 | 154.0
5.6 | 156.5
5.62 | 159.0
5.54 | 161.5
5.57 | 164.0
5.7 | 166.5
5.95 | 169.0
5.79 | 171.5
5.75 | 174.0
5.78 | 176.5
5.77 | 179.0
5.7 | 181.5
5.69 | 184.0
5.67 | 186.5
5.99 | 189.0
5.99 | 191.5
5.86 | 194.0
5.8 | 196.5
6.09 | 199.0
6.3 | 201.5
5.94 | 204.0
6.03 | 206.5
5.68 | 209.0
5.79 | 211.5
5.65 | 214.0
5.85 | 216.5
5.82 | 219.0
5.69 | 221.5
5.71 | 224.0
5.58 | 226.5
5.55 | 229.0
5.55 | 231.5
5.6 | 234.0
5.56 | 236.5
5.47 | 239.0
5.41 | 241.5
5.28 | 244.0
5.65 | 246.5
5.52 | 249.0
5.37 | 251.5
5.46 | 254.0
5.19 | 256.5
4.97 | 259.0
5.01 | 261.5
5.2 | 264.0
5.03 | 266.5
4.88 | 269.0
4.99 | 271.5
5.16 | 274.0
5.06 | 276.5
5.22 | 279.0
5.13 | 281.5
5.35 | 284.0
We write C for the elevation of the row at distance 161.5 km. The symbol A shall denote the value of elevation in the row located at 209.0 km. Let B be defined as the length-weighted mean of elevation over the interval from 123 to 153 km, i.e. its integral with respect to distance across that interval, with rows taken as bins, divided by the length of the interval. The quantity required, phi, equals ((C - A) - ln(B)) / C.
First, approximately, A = 5.68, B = 5.5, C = 5.54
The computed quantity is -0.334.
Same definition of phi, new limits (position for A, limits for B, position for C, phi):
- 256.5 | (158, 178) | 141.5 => -0.258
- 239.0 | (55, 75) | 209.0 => -0.255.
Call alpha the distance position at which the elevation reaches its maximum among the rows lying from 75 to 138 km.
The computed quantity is 96.5 km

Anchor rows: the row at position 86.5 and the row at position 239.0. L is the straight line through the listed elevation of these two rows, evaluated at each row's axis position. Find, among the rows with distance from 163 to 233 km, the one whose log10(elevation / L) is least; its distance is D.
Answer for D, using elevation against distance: 231.5 km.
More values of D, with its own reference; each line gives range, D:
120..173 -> 126.5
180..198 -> 186.5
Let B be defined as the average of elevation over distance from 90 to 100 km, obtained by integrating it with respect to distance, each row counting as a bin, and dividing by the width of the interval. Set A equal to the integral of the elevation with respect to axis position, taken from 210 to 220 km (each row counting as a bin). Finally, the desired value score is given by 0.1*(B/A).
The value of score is 0.0098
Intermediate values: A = 58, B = 5.6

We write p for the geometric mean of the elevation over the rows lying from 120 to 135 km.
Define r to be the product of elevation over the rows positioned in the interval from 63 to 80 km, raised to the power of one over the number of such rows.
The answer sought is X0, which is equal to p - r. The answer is 0.18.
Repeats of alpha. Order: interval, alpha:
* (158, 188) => 169.0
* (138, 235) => 201.5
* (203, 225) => 206.5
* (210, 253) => 216.5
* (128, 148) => 146.5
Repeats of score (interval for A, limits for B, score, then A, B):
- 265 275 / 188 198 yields 0.0118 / 50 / 5.9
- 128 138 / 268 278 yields 0.0093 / 54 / 5.0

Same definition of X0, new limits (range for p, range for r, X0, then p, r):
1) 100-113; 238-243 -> 0.06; 5.5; 5.4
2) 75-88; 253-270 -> 0.14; 5.2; 5.1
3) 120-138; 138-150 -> -0.20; 5.4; 5.6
